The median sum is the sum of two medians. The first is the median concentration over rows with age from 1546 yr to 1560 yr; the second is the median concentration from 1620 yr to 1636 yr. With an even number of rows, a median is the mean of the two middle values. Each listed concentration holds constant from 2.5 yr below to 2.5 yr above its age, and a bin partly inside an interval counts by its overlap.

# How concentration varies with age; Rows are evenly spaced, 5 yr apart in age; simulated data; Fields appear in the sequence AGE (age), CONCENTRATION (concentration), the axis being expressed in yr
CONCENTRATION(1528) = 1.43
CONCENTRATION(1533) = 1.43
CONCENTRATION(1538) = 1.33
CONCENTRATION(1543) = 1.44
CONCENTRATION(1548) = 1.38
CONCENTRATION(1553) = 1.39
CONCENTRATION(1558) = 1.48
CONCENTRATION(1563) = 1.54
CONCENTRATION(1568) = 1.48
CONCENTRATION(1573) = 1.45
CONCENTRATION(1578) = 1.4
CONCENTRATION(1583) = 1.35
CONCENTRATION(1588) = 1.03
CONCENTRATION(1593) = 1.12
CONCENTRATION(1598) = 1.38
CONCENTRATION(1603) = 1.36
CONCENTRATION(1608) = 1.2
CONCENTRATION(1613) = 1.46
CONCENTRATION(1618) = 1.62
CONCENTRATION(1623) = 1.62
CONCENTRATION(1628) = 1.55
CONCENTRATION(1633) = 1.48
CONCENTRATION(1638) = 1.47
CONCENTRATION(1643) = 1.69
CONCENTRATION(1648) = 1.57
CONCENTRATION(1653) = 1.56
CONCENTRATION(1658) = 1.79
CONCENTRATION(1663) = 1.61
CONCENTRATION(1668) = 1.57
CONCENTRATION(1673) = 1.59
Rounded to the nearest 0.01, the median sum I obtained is 2.94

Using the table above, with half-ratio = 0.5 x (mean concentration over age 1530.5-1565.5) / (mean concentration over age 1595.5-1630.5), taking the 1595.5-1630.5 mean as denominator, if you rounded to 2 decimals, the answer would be 0.49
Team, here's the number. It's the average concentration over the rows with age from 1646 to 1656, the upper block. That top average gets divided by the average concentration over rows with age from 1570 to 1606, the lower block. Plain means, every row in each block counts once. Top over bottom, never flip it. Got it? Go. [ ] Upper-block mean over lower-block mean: 1.21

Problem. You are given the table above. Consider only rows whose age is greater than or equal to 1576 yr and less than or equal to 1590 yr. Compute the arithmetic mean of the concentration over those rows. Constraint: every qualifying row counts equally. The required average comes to 1.26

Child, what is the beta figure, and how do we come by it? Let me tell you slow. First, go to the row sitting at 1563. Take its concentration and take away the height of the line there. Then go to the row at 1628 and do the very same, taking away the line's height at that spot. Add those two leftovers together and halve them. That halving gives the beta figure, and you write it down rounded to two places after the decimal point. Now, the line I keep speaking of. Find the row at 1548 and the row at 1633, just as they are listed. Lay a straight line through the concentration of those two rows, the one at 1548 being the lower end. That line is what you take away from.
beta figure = 0.11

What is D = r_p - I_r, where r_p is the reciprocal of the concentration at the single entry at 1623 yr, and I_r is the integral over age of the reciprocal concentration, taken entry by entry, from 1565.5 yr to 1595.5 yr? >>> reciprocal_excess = -23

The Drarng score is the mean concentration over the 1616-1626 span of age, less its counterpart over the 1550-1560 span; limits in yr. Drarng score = 0.19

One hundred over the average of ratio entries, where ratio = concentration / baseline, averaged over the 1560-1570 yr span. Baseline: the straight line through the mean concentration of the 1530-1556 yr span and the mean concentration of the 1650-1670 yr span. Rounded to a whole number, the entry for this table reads 95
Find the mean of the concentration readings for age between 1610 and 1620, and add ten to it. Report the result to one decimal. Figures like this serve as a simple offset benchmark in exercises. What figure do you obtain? 11.5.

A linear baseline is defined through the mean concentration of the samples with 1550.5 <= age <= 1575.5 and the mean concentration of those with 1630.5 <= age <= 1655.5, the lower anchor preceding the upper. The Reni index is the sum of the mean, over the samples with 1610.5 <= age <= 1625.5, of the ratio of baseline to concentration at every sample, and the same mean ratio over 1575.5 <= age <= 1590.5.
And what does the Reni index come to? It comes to 2.18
